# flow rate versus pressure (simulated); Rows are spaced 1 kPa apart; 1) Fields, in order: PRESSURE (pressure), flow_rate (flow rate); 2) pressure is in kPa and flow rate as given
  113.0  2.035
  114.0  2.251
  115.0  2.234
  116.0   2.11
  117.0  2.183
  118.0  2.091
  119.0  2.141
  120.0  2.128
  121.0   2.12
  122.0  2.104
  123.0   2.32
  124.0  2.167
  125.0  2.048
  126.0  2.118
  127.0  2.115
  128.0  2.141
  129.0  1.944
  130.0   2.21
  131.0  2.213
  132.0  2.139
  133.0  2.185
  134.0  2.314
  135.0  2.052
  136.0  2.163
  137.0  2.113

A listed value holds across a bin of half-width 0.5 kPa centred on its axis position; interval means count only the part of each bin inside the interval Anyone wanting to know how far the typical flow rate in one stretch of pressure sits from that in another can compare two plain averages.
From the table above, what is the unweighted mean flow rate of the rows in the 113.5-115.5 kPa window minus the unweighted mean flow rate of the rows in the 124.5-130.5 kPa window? 0.15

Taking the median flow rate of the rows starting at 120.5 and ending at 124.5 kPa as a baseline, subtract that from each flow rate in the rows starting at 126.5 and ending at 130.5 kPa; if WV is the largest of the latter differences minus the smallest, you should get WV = 0.27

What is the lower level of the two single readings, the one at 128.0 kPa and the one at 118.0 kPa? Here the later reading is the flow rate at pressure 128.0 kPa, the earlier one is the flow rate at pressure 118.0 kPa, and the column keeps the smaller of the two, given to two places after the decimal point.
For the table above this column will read 2.09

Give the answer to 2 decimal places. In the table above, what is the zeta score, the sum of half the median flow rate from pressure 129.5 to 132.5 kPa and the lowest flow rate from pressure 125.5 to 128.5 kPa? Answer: 3.22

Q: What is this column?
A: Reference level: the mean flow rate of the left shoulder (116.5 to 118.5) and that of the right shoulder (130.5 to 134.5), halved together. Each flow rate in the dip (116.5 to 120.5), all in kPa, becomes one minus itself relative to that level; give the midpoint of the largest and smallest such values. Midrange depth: 0.02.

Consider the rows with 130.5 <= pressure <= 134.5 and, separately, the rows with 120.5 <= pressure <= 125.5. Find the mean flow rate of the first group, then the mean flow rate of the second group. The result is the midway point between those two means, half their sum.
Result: 2.18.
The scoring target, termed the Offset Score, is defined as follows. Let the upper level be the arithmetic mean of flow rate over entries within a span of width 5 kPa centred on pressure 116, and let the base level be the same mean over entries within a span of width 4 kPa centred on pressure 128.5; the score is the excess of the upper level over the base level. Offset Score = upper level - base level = 0.07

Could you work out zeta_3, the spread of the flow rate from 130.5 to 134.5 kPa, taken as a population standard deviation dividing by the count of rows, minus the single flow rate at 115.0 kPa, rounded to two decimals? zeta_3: -2.17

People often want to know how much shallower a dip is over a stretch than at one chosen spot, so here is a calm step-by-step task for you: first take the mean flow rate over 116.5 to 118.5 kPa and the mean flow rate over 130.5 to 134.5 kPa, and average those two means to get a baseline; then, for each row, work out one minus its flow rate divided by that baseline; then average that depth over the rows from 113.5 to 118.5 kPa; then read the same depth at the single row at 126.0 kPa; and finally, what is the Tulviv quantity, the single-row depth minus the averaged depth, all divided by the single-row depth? 1.0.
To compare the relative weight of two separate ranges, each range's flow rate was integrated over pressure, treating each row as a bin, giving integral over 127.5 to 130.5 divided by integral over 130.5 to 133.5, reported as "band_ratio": 0.96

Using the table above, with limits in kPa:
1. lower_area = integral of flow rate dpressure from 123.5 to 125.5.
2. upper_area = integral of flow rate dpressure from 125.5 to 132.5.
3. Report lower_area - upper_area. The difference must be -11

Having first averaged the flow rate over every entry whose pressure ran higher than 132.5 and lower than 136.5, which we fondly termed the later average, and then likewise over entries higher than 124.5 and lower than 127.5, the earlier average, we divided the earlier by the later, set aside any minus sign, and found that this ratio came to 0.96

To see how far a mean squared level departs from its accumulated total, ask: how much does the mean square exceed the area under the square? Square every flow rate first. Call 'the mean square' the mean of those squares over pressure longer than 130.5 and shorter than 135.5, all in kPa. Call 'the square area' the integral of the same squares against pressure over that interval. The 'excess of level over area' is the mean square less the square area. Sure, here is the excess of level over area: -19.0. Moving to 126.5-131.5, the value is -18.1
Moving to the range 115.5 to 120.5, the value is -18.2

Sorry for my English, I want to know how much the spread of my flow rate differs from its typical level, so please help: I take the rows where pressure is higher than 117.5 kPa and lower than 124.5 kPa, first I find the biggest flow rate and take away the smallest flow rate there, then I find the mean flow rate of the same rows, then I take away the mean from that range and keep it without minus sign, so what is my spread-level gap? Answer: 1.92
